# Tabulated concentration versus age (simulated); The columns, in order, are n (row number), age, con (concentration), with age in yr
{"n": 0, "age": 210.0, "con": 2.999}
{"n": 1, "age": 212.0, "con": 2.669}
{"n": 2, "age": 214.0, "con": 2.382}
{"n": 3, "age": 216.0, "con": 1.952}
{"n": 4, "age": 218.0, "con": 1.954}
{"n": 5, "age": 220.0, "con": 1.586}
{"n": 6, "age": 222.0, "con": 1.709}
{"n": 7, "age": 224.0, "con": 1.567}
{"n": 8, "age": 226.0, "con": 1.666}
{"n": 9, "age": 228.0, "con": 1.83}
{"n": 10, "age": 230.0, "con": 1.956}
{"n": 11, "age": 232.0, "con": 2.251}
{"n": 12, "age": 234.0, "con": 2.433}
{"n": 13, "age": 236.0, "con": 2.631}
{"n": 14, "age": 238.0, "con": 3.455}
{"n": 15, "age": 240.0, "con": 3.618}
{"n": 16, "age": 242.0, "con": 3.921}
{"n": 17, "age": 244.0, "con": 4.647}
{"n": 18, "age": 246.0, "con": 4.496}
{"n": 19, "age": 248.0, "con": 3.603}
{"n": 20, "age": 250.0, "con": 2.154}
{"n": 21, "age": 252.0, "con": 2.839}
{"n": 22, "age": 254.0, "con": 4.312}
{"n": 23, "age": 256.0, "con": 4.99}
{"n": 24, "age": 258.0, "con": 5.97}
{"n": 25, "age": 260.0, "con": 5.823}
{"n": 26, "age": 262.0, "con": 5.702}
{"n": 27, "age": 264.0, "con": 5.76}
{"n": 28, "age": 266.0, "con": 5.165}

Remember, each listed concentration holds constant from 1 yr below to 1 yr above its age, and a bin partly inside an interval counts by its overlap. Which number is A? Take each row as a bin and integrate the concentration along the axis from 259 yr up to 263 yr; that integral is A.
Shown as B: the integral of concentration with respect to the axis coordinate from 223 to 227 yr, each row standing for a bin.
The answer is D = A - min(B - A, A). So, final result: 40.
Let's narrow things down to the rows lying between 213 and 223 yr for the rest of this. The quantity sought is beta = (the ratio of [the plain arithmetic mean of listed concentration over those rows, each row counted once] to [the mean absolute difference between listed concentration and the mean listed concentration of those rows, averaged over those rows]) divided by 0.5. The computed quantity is 18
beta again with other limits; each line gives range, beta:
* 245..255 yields 9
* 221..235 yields 15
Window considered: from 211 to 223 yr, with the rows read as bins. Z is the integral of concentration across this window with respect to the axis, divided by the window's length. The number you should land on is 2.0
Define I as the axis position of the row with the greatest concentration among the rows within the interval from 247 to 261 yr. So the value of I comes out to 258.0 yr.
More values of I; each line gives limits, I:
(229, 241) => 240.0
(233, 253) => 244.0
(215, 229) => 218.0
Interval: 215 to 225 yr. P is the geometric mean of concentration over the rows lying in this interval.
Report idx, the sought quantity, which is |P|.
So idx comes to 1.7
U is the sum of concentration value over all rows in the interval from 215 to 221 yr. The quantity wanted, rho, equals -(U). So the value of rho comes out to -5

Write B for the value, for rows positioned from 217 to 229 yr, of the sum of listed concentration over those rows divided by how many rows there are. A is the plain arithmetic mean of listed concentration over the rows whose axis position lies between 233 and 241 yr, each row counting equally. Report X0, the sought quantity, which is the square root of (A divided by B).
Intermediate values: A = 3.0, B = 1.7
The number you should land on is 1.3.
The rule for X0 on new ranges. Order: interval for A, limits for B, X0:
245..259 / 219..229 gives 1.6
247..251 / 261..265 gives 0.7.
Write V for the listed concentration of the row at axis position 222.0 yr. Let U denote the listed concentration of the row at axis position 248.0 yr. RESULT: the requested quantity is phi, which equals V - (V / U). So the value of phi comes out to 1.2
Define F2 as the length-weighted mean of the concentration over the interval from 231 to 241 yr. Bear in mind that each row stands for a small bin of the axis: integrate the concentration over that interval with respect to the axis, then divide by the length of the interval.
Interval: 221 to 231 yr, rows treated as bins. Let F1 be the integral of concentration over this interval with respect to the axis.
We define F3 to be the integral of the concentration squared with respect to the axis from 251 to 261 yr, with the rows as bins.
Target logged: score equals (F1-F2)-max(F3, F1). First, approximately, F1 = 17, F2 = 2.9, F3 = 242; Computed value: -228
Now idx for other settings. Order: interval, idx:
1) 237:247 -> 4.0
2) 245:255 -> 3.4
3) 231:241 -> 2.8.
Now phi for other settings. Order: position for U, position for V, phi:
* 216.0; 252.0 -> 1.4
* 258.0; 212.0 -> 2.2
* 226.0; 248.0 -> 1.4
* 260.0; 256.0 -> 4.1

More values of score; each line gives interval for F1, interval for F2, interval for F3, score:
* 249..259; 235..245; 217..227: -4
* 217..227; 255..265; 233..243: -95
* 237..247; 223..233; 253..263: -253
